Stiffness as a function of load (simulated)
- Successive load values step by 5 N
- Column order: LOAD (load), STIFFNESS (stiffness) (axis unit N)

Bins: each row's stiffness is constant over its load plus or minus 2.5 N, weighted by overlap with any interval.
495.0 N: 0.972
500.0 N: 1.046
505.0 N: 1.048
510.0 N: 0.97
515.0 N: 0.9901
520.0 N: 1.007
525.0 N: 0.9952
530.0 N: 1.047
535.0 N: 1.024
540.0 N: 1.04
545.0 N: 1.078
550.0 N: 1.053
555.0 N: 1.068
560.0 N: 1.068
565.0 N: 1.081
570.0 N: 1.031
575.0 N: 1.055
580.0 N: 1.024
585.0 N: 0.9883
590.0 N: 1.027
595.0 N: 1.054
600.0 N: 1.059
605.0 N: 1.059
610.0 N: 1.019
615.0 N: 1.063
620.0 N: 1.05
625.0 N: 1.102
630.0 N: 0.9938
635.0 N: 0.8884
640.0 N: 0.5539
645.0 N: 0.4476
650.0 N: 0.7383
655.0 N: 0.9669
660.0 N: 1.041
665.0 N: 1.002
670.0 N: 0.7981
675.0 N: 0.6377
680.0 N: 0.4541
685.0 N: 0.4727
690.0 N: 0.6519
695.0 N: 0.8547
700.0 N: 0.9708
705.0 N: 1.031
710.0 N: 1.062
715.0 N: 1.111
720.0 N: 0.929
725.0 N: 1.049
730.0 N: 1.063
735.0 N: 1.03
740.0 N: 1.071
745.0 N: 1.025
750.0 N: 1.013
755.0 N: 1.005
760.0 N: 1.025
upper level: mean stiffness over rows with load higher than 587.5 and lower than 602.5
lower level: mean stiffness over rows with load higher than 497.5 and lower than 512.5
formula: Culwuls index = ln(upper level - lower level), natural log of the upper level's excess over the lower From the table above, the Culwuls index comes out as -3.7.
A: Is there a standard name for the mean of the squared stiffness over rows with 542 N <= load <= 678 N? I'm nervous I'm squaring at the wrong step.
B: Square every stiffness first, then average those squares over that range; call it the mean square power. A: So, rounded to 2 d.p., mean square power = 0.95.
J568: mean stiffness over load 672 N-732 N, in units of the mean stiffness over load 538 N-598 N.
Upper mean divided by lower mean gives 0.82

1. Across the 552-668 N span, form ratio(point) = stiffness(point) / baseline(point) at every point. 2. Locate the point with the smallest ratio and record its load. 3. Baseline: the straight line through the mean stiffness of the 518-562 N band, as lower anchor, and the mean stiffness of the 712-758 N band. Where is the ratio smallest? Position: 645.0 N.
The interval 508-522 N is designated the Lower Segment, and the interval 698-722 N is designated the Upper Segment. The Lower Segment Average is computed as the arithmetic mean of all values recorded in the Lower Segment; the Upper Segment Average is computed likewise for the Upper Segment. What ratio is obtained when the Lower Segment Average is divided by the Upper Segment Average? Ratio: 0.97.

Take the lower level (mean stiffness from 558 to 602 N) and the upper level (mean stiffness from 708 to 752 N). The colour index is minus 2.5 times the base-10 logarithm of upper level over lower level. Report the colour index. 0.00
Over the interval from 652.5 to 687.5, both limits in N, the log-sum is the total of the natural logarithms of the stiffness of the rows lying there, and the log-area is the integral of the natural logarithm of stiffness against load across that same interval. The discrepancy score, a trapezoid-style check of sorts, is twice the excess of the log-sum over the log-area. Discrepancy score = 18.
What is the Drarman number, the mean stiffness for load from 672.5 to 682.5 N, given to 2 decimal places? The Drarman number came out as 0.55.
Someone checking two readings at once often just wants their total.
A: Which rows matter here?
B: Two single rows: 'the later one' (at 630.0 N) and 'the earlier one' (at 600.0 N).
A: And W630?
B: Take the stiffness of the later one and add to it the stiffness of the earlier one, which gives 2.05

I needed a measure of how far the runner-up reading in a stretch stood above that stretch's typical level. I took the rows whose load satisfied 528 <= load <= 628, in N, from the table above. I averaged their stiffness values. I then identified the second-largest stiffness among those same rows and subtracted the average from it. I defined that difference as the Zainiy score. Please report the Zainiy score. 0.03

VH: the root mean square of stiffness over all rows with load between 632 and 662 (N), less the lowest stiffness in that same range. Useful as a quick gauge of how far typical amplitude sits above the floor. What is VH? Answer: 0.35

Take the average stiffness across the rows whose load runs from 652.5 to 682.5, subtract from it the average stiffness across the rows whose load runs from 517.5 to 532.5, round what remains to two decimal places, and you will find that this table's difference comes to -0.20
